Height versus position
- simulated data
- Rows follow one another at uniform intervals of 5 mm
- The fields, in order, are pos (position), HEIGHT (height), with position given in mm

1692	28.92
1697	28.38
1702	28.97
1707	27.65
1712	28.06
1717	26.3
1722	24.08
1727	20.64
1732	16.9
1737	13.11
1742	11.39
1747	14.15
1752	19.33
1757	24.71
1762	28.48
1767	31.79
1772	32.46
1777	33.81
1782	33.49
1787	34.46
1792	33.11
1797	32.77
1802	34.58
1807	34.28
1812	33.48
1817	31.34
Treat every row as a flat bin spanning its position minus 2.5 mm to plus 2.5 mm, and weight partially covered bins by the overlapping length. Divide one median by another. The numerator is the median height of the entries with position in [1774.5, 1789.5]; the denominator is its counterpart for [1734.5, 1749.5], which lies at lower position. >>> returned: 2.6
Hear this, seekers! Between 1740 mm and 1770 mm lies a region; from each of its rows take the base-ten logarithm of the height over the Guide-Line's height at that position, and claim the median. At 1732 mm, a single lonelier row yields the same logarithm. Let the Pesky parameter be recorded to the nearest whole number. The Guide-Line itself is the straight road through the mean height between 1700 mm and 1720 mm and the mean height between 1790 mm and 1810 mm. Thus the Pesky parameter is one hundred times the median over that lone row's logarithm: 62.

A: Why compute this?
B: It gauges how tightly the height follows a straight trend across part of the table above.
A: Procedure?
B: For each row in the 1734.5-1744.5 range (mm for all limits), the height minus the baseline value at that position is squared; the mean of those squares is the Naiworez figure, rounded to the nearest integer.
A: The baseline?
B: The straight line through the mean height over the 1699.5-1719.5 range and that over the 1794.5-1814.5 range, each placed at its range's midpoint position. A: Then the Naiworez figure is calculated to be 304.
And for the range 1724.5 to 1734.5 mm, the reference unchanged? 109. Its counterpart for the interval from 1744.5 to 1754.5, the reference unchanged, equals 189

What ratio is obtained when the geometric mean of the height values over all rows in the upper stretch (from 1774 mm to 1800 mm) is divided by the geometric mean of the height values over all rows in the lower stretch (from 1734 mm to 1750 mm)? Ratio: 2.6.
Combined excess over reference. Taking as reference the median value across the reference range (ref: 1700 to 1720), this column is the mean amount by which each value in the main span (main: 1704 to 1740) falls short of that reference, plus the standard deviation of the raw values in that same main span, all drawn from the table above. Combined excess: 11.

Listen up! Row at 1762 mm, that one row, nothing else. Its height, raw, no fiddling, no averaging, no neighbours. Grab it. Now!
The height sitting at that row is 28.48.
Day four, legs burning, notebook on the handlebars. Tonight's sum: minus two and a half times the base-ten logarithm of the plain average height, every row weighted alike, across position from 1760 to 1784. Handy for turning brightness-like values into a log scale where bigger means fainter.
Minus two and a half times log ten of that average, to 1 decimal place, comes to -3.8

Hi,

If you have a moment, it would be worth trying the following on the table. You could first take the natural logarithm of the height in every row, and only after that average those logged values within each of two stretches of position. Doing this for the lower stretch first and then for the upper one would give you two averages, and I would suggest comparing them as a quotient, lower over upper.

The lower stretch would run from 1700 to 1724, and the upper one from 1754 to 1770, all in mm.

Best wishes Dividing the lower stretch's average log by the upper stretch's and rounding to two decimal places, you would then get 0.99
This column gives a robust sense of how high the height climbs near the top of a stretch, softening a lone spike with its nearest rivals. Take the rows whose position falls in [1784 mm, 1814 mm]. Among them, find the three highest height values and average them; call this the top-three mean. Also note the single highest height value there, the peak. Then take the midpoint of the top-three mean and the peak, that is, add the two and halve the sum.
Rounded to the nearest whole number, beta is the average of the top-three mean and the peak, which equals 35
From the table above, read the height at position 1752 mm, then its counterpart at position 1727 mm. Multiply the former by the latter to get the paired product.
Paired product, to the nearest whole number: 399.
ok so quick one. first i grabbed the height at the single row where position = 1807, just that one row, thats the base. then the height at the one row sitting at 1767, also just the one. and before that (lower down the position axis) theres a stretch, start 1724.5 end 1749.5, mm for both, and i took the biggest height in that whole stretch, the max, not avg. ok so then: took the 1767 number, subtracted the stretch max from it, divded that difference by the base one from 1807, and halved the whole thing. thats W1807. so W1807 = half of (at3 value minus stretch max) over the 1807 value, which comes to 0.16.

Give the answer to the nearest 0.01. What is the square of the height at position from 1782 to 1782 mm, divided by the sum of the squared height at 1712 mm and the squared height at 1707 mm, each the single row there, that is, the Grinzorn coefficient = 0.72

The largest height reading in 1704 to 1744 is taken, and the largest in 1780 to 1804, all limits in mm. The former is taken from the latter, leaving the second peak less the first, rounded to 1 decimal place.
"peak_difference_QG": 6.5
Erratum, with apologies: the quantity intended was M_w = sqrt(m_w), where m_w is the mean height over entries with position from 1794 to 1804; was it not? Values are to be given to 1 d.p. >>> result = 5.8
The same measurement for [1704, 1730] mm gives 5.0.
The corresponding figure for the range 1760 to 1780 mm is 5.6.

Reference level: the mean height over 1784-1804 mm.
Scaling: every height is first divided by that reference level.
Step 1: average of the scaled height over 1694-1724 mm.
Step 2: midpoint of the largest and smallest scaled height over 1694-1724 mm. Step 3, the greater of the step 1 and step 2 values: 0.81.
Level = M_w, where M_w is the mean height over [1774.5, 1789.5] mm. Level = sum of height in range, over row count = 34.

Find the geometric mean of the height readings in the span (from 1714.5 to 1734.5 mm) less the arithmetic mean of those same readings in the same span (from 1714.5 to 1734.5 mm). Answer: -0.30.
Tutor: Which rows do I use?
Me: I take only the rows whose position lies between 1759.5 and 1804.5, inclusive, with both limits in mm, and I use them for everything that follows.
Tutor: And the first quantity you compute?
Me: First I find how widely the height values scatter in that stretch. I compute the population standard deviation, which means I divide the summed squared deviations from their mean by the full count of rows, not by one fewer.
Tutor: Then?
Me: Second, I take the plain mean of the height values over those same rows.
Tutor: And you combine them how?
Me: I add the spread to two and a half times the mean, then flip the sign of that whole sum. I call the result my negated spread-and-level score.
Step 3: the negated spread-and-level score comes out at -84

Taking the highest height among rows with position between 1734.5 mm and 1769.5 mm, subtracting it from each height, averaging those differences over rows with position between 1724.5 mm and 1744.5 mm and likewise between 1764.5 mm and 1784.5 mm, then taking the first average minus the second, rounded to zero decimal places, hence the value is -17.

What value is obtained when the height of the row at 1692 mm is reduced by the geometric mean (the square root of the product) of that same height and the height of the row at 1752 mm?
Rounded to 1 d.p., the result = 5.3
